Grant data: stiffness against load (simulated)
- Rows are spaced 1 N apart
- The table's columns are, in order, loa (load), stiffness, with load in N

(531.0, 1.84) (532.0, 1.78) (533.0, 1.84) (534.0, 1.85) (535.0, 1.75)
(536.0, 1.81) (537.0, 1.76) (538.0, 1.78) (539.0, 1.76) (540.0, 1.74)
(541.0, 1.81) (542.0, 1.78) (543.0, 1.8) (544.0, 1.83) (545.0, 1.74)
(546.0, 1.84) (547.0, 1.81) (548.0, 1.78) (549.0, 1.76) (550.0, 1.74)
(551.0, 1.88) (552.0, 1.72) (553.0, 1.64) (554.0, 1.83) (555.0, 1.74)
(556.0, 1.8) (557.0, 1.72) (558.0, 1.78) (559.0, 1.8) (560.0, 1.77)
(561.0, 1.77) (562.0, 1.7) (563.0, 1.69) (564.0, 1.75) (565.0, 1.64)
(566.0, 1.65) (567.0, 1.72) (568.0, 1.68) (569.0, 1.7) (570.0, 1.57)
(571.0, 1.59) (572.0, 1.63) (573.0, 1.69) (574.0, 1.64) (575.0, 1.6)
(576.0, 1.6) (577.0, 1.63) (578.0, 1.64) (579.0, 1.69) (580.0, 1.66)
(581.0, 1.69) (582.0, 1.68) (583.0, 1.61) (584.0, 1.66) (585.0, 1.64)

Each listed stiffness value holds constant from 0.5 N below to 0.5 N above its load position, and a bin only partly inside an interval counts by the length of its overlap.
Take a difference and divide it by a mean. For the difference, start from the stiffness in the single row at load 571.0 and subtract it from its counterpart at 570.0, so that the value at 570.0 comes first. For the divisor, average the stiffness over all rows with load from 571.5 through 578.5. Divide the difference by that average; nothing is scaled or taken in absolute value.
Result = -0.01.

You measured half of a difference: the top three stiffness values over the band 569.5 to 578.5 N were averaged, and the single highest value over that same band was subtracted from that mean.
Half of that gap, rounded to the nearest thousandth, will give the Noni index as -0.017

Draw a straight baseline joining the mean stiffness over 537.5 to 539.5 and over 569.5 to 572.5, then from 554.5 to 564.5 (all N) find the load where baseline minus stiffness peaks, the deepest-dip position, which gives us 557.0 N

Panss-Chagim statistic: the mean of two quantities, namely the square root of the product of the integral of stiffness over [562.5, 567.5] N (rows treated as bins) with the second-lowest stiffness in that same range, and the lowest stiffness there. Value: 2.687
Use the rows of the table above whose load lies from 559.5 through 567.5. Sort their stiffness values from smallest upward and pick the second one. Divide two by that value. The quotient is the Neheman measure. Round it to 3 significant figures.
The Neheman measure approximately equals 1.21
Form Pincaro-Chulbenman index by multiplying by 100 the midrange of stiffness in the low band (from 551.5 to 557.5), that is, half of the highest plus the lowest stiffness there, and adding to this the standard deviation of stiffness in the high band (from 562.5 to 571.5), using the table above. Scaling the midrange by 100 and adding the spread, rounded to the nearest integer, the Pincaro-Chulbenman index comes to 174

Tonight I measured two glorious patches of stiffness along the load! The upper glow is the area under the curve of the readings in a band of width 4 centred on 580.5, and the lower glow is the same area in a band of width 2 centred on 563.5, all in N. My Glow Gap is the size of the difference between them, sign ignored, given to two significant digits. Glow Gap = 3.3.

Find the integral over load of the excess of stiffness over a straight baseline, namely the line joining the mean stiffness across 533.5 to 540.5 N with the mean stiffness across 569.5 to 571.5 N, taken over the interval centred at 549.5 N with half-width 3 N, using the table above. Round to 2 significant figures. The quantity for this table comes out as 0.46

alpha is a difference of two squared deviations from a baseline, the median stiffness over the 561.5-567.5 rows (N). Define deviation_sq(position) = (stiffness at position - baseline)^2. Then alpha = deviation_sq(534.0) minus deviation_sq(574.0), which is 0.021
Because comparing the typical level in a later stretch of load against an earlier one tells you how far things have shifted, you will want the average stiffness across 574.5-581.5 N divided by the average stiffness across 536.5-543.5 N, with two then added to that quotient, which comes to 2.93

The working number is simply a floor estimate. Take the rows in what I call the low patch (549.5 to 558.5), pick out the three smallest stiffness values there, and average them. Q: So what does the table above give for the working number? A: 1.69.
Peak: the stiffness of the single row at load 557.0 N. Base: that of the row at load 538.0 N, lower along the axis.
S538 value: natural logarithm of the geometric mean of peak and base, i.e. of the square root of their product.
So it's 0.559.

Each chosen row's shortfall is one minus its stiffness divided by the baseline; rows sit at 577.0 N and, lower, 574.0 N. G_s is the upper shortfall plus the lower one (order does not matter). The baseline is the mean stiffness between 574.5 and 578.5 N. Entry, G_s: -0.02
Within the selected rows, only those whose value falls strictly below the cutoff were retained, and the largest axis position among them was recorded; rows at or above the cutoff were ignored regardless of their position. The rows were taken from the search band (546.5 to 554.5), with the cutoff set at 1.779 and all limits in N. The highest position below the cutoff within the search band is 553.0 N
